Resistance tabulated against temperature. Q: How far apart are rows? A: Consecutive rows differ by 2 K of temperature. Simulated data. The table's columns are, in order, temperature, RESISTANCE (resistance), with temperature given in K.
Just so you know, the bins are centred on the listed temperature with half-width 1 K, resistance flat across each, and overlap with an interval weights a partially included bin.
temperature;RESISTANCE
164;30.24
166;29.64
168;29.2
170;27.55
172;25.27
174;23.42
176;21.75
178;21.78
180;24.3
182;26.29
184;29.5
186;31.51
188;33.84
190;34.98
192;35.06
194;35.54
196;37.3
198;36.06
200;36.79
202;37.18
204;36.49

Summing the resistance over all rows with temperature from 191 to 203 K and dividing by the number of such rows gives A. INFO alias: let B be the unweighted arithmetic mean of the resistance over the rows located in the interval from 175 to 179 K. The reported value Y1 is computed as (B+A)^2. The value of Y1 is 3374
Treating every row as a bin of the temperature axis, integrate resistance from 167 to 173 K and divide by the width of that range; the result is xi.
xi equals 27.3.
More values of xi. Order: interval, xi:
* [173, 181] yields 22.8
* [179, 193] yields 30.8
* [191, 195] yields 35.3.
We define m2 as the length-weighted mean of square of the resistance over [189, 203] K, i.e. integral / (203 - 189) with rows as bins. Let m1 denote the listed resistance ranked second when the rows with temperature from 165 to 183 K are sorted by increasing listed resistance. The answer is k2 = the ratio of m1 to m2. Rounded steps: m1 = 21.78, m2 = 1306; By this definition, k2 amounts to 0.017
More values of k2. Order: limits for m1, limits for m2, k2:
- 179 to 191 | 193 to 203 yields 0.020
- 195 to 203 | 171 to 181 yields 0.068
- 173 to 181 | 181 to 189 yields 0.024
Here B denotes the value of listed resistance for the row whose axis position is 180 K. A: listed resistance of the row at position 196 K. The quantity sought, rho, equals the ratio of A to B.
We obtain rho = 1.5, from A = 37.3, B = 24.3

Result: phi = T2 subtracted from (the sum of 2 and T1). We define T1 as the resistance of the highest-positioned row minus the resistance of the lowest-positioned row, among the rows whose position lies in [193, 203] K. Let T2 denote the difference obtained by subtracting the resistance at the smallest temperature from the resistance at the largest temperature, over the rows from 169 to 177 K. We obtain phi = 9.4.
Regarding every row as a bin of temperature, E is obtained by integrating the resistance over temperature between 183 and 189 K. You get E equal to 190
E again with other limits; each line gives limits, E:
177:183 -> 145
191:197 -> 216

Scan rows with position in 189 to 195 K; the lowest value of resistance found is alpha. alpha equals 34.98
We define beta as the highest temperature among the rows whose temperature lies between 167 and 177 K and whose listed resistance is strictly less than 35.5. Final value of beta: 176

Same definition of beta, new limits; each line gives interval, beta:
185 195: 192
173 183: 182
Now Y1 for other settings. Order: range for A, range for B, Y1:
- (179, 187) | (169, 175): 2842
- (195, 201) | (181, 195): 4776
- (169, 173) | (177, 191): 3058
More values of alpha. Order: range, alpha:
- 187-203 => 33.84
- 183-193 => 29.5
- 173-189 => 21.75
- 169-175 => 23.42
